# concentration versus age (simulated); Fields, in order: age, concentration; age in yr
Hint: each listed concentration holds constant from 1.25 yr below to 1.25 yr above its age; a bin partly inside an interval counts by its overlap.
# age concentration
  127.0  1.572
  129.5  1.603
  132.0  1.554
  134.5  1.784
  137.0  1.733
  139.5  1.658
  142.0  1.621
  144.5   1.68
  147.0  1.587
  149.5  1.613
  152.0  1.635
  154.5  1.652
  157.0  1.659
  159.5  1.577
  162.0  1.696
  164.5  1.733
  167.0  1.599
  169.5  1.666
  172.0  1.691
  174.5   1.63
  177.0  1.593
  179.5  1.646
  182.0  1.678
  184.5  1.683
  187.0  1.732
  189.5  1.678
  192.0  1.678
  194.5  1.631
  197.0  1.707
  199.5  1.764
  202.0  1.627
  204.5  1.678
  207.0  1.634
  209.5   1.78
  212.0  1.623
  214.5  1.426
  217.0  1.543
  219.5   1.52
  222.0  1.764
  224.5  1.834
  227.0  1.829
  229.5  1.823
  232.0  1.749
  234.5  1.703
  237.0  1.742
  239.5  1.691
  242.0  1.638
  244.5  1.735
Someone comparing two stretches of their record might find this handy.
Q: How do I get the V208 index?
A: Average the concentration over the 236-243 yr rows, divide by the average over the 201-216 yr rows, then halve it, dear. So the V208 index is 0.52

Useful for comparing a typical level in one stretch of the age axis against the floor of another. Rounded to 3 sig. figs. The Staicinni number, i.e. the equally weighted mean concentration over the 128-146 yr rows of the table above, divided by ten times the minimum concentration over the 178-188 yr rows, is 0.101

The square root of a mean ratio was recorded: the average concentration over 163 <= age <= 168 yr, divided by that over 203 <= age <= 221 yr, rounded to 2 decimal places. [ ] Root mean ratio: 1.02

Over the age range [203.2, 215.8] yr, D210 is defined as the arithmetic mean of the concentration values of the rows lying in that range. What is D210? 1.63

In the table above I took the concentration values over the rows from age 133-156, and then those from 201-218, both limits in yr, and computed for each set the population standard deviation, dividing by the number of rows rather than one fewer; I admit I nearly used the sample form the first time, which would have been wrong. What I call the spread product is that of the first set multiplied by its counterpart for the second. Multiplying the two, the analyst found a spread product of 0.0060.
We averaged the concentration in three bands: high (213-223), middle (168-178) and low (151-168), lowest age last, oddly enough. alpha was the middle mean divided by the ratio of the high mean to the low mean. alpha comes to 1.74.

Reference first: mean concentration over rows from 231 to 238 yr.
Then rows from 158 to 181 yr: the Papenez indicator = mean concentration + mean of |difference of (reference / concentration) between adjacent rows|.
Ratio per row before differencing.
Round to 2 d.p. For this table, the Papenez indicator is 1.69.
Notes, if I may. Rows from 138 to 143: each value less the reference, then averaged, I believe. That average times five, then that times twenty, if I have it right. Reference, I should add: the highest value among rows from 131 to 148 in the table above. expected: -14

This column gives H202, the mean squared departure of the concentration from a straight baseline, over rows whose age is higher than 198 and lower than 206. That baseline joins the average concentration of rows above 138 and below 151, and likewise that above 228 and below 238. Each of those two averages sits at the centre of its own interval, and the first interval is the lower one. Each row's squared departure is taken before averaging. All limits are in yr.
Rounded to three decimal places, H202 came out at 0.004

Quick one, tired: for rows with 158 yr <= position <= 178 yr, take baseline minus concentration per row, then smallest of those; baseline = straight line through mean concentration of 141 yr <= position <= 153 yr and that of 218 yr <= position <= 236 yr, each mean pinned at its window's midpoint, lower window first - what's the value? -0.080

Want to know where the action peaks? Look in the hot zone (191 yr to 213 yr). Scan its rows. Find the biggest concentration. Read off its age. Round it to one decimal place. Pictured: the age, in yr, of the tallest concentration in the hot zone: 209.5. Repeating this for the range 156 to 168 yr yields 164.5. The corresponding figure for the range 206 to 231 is 224.5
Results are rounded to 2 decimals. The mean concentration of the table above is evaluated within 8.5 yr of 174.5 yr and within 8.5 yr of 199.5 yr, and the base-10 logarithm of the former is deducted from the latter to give 1.46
